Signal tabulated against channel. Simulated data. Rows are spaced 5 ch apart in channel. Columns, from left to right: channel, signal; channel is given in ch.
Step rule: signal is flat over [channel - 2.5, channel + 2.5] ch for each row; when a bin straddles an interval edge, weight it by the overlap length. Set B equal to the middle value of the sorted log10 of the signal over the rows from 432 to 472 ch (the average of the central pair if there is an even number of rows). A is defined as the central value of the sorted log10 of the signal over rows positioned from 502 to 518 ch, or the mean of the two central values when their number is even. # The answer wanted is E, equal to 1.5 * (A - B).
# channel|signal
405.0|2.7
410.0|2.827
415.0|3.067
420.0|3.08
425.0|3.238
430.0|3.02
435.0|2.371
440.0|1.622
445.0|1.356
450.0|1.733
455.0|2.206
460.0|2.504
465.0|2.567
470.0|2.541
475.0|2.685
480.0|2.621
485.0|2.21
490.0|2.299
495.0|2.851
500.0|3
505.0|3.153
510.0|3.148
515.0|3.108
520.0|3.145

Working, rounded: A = 0.50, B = 0.36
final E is 0.21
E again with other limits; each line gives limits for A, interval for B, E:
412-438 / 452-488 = 0.12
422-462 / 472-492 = -0.05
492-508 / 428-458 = 0.28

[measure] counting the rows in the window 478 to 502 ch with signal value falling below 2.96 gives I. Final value 4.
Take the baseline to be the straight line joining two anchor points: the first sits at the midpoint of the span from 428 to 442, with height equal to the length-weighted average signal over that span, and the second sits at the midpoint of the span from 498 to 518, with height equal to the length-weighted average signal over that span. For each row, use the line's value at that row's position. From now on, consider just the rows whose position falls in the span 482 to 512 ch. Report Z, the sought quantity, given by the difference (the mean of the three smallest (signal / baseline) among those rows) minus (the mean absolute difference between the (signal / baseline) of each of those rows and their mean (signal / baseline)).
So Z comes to 0.7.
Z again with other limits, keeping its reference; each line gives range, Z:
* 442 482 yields 0.6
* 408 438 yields 1.1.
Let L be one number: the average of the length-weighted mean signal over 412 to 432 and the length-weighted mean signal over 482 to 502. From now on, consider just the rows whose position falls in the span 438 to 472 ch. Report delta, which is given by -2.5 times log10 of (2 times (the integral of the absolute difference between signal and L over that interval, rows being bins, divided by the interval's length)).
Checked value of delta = -0.46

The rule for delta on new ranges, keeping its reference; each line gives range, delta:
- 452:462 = -0.05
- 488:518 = 0.69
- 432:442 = -0.50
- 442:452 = -1.04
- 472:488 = 0.42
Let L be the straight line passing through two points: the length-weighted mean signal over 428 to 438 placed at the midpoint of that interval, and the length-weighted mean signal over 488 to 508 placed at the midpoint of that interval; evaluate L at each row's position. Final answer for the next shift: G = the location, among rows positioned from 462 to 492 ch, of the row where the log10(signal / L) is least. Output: 485.0 ch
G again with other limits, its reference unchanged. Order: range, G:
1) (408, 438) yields 435.0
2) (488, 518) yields 490.0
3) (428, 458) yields 445.0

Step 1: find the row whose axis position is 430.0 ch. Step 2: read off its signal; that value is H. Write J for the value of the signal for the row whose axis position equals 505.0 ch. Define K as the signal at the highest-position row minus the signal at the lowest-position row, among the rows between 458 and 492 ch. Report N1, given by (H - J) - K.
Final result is 0.1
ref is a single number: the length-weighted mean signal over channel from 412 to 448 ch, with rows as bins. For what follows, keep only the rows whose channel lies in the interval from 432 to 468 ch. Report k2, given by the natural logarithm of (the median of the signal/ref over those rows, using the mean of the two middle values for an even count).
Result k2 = -0.14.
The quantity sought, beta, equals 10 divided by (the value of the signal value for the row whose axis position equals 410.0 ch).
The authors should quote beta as 3.5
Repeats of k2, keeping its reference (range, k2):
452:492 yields 0.00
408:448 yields 0.14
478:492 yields -0.10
